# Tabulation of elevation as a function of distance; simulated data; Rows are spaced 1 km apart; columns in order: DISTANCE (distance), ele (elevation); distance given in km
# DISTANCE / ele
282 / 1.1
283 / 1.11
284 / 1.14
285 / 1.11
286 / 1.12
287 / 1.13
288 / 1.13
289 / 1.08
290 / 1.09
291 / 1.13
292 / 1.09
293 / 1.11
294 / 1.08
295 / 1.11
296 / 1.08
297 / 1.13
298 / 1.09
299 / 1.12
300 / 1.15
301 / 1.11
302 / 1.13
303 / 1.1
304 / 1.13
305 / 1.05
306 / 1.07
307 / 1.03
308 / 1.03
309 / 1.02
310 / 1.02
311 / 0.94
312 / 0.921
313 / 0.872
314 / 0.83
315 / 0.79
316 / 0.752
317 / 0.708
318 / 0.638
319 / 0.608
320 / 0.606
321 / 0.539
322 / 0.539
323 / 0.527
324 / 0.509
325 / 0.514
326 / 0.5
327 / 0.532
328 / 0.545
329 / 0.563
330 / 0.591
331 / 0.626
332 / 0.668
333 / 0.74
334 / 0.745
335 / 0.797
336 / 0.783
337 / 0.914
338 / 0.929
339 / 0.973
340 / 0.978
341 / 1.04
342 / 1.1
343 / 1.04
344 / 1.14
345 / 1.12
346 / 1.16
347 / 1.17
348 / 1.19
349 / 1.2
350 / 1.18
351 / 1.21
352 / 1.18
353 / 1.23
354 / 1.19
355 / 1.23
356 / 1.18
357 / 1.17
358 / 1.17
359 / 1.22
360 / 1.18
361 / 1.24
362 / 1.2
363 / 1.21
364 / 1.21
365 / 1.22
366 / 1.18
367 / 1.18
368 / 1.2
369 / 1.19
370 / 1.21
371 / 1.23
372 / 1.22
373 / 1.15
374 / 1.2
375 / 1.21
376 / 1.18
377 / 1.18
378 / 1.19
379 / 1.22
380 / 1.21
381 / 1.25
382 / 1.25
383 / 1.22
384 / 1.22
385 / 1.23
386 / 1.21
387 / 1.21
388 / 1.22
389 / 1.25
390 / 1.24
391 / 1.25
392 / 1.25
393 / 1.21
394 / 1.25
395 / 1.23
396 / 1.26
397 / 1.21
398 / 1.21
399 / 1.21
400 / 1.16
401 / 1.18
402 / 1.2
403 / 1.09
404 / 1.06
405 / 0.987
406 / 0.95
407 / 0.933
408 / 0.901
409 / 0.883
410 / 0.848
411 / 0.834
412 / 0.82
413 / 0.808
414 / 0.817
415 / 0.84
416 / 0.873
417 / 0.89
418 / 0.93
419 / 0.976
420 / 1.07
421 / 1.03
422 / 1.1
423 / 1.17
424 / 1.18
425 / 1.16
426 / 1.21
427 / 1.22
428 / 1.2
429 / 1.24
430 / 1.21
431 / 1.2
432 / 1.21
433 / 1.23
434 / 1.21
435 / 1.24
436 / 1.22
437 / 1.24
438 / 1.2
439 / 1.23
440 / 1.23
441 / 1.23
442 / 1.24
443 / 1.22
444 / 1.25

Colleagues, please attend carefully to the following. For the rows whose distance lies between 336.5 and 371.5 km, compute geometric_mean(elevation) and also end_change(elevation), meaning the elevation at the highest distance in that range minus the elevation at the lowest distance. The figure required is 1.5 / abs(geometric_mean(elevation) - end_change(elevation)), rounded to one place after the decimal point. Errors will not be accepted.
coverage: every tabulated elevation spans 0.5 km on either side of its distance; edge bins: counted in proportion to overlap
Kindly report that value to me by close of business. 1.8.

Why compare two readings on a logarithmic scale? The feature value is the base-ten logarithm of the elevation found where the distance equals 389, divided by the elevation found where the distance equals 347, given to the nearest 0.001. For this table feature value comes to 0.029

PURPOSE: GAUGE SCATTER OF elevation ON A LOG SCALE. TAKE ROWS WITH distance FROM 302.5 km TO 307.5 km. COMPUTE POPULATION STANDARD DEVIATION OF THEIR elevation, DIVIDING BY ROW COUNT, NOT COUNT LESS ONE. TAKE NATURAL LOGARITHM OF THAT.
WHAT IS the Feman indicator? -3.3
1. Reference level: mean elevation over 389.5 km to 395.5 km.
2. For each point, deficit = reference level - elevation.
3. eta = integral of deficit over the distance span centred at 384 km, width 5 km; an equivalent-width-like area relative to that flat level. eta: 0.1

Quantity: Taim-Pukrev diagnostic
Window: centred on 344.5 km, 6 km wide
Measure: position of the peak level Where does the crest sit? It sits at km 347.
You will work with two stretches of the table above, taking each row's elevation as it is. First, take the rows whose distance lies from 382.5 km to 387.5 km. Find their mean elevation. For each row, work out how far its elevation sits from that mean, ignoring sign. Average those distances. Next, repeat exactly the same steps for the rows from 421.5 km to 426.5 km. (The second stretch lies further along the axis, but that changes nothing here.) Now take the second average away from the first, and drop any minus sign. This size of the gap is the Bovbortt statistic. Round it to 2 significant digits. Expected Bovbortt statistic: 0.021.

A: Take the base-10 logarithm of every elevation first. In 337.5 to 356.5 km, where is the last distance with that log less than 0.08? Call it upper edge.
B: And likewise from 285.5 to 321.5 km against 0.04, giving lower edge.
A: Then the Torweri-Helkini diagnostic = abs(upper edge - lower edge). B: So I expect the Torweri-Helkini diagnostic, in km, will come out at 35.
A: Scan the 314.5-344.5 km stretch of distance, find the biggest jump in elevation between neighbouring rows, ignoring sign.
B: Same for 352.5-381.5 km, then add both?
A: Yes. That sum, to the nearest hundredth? 0.20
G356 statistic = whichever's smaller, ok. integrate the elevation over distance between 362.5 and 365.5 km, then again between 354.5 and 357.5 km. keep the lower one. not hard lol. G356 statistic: 3.6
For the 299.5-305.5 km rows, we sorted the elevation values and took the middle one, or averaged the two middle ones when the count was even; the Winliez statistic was 1.12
